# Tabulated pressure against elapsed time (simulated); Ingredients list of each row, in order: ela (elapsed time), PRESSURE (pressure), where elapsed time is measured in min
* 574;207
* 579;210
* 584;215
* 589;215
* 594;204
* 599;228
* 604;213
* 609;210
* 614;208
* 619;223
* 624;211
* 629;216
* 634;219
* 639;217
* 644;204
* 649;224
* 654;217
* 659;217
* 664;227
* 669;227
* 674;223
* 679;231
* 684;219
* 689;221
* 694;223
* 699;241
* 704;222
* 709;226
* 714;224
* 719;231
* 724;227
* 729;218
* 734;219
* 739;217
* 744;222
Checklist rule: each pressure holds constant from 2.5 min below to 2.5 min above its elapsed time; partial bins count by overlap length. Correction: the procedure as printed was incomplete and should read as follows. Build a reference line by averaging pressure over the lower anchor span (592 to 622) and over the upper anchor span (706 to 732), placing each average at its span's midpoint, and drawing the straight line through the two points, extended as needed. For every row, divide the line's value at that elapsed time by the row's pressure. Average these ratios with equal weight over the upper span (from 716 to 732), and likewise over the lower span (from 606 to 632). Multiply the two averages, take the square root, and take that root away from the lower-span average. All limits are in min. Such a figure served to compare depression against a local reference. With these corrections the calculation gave 0.004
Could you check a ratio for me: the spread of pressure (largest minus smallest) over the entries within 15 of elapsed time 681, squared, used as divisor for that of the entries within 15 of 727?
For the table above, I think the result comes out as 0.10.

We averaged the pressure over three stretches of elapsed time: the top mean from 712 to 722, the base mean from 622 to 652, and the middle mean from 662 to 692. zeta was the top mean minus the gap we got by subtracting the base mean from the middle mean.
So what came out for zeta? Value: 218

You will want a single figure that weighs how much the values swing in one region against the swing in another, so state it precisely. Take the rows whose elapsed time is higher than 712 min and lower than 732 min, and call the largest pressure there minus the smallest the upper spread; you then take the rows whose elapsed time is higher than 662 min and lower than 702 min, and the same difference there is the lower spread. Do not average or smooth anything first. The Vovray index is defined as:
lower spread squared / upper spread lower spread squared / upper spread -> 37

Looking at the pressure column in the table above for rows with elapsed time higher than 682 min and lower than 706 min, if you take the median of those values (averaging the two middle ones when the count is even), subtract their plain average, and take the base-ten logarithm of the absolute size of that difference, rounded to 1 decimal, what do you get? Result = 0.5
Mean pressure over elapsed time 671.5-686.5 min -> 224.3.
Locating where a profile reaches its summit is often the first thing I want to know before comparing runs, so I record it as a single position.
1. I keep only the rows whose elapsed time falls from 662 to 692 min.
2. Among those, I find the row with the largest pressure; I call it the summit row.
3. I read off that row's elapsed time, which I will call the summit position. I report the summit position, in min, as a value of 679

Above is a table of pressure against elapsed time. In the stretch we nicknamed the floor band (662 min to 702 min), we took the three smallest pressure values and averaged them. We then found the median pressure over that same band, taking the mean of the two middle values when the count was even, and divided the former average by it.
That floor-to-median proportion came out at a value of 0.982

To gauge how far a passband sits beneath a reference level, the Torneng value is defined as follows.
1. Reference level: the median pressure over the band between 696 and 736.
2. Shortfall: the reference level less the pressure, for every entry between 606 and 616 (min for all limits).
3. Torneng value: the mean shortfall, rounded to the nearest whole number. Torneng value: 16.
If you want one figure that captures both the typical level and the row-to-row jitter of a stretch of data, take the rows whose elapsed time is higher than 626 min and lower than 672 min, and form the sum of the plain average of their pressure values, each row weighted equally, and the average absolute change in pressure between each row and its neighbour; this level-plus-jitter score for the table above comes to 225.5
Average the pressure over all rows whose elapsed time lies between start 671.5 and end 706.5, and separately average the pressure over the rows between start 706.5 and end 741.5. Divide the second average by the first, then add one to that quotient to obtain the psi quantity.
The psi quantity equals 1.989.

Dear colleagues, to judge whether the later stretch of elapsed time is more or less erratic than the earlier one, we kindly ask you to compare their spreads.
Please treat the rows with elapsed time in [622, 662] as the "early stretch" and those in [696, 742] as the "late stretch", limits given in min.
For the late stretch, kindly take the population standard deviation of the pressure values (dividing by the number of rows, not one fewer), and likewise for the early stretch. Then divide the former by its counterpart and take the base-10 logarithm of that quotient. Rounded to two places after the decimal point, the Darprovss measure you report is 0.11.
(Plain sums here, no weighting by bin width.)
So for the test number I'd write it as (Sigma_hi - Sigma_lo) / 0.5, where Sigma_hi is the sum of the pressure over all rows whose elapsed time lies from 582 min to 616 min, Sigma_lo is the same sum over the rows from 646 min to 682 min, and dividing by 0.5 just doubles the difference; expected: -146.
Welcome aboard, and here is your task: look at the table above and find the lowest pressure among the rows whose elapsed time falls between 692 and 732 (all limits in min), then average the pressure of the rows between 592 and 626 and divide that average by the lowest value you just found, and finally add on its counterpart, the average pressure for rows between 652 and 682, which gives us 225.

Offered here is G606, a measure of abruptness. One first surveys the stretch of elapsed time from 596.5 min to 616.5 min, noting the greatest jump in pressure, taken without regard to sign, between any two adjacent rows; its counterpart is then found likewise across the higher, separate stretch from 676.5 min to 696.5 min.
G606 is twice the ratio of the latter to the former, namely 1.60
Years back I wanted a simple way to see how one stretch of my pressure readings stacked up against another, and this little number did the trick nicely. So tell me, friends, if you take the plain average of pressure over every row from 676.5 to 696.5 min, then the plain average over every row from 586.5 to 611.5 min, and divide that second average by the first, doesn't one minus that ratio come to 0.043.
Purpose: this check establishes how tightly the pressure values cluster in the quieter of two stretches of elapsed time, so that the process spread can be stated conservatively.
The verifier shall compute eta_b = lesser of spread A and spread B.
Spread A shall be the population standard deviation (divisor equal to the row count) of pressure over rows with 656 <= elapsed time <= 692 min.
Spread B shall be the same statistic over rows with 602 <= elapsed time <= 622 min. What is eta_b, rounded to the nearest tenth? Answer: 4.6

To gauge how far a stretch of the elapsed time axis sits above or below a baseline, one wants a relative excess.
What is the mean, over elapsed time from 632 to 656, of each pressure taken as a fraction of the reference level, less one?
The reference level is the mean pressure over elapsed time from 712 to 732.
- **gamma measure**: -0.039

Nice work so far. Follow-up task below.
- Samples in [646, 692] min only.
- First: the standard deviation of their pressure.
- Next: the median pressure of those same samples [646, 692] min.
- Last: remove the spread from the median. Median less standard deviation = 218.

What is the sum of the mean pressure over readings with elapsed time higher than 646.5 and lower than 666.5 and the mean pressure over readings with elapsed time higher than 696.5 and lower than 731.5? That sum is 448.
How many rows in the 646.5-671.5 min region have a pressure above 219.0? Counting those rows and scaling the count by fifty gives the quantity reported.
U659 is 150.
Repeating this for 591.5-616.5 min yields 50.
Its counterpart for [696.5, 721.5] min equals 250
